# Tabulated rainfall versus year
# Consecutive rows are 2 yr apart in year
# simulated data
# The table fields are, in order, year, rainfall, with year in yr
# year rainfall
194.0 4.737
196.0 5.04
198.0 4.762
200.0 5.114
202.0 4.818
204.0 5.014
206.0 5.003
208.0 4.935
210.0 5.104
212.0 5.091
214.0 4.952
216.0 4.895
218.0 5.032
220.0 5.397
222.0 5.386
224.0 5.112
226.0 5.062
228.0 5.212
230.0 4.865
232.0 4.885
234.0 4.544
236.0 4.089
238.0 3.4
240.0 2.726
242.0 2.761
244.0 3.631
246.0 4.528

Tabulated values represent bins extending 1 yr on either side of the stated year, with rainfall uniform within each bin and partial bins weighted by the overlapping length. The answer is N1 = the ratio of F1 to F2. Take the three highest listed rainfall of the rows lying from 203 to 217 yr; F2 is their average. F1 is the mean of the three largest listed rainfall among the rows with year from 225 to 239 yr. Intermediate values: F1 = 5.053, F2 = 5.1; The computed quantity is 1.00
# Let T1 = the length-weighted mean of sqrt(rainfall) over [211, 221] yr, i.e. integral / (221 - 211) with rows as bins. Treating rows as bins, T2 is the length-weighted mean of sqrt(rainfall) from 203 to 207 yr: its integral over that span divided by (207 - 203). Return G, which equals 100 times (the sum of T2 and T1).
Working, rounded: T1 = 2.25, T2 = 2.24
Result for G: 449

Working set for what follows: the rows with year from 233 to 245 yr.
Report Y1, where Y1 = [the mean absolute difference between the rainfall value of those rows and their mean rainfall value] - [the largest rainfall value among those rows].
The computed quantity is -3.98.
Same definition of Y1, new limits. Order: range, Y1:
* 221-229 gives -5.28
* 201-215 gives -5.03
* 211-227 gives -5.26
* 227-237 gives -4.89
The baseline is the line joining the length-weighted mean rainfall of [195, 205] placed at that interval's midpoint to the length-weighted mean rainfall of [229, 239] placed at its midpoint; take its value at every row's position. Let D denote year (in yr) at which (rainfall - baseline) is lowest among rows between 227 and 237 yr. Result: 236.0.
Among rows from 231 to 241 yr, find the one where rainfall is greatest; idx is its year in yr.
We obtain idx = 232.0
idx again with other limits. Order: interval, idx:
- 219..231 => 220.0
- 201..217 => 210.0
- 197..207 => 200.0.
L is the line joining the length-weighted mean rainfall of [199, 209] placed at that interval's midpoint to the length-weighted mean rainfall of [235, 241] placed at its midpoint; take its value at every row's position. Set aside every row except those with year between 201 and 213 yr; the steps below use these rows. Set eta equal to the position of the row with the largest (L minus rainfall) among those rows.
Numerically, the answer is 202.0 yr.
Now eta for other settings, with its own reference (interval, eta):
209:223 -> 210.0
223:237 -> 236.0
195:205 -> 198.0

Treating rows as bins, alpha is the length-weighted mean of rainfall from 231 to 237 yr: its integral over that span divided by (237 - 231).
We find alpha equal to 4.51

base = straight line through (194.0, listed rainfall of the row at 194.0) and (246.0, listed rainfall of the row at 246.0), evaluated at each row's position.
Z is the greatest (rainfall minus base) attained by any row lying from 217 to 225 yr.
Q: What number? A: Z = 0.8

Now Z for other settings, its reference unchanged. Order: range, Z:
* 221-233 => 0.8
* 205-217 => 0.4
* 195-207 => 0.4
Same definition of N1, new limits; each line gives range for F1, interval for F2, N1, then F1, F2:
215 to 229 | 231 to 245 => 1.18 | 5.332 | 4.5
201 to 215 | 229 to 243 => 1.06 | 5.070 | 4.8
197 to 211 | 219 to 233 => 0.95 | 5.077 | 5.3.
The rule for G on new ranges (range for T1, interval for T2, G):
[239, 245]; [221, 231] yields 400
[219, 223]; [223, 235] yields 455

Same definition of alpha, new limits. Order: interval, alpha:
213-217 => 4.92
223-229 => 5.13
